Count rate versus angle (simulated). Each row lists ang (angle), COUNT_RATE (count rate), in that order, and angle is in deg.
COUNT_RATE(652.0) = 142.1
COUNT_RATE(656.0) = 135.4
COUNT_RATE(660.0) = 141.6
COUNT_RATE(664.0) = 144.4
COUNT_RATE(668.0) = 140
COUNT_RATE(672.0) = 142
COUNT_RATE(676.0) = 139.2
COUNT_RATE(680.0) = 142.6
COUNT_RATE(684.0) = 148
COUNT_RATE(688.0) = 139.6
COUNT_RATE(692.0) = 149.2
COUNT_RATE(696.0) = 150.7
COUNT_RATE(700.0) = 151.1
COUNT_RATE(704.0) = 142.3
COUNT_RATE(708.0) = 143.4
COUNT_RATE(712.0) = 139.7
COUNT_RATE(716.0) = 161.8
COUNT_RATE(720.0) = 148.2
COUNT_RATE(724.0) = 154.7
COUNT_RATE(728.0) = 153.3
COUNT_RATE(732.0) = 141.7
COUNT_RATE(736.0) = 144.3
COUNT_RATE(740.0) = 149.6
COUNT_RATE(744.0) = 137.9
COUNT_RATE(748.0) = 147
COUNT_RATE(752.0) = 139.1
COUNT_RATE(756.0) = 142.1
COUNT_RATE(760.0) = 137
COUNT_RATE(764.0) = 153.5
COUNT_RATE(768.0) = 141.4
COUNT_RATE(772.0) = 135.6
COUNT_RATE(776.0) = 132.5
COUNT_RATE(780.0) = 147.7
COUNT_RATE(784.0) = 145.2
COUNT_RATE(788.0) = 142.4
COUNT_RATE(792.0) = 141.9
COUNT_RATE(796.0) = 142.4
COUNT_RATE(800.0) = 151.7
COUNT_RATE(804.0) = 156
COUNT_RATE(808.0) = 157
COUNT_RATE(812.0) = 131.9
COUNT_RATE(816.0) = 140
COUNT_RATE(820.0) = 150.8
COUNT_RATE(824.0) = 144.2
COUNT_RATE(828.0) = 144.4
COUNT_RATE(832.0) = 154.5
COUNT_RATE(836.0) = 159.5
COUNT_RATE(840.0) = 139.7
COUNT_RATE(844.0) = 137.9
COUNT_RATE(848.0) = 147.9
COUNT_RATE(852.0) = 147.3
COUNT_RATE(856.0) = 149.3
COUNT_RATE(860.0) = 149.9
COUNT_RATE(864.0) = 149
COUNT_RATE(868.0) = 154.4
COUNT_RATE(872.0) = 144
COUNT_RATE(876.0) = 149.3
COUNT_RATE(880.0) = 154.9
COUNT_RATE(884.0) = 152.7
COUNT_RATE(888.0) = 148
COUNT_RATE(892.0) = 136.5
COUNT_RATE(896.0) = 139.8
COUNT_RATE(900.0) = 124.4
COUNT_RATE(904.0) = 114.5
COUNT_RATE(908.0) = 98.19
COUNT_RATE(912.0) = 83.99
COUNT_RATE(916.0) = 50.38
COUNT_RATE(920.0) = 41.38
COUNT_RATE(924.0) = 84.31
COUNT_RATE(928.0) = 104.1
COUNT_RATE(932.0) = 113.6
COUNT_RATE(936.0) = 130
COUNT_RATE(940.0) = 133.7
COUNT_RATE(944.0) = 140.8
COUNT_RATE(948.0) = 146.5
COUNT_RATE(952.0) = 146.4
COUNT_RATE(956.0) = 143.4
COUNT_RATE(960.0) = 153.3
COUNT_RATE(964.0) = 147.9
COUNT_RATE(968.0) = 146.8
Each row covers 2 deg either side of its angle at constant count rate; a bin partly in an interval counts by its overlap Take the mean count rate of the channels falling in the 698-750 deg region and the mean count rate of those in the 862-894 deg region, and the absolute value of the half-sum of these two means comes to 148.0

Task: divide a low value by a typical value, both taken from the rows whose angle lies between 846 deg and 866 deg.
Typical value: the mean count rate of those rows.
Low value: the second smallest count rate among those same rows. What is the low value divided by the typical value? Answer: 0.99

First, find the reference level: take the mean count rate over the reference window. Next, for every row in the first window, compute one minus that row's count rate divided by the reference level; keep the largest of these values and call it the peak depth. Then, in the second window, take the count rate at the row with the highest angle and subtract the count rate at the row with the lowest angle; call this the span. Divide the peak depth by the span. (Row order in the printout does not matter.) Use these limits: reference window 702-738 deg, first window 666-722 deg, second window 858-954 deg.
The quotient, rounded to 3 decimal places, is -0.016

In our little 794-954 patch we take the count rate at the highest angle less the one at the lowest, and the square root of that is 2.0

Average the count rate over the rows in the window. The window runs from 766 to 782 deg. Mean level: 139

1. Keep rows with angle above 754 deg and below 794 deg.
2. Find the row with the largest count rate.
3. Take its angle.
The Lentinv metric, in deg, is 764.0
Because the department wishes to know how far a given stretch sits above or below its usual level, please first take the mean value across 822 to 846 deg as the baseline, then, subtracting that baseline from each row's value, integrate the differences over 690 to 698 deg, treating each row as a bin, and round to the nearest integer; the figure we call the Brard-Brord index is 26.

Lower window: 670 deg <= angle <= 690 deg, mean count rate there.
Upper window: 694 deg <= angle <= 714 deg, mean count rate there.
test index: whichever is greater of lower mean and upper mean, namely 145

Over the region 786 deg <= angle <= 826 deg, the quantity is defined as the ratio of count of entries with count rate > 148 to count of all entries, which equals 0.40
